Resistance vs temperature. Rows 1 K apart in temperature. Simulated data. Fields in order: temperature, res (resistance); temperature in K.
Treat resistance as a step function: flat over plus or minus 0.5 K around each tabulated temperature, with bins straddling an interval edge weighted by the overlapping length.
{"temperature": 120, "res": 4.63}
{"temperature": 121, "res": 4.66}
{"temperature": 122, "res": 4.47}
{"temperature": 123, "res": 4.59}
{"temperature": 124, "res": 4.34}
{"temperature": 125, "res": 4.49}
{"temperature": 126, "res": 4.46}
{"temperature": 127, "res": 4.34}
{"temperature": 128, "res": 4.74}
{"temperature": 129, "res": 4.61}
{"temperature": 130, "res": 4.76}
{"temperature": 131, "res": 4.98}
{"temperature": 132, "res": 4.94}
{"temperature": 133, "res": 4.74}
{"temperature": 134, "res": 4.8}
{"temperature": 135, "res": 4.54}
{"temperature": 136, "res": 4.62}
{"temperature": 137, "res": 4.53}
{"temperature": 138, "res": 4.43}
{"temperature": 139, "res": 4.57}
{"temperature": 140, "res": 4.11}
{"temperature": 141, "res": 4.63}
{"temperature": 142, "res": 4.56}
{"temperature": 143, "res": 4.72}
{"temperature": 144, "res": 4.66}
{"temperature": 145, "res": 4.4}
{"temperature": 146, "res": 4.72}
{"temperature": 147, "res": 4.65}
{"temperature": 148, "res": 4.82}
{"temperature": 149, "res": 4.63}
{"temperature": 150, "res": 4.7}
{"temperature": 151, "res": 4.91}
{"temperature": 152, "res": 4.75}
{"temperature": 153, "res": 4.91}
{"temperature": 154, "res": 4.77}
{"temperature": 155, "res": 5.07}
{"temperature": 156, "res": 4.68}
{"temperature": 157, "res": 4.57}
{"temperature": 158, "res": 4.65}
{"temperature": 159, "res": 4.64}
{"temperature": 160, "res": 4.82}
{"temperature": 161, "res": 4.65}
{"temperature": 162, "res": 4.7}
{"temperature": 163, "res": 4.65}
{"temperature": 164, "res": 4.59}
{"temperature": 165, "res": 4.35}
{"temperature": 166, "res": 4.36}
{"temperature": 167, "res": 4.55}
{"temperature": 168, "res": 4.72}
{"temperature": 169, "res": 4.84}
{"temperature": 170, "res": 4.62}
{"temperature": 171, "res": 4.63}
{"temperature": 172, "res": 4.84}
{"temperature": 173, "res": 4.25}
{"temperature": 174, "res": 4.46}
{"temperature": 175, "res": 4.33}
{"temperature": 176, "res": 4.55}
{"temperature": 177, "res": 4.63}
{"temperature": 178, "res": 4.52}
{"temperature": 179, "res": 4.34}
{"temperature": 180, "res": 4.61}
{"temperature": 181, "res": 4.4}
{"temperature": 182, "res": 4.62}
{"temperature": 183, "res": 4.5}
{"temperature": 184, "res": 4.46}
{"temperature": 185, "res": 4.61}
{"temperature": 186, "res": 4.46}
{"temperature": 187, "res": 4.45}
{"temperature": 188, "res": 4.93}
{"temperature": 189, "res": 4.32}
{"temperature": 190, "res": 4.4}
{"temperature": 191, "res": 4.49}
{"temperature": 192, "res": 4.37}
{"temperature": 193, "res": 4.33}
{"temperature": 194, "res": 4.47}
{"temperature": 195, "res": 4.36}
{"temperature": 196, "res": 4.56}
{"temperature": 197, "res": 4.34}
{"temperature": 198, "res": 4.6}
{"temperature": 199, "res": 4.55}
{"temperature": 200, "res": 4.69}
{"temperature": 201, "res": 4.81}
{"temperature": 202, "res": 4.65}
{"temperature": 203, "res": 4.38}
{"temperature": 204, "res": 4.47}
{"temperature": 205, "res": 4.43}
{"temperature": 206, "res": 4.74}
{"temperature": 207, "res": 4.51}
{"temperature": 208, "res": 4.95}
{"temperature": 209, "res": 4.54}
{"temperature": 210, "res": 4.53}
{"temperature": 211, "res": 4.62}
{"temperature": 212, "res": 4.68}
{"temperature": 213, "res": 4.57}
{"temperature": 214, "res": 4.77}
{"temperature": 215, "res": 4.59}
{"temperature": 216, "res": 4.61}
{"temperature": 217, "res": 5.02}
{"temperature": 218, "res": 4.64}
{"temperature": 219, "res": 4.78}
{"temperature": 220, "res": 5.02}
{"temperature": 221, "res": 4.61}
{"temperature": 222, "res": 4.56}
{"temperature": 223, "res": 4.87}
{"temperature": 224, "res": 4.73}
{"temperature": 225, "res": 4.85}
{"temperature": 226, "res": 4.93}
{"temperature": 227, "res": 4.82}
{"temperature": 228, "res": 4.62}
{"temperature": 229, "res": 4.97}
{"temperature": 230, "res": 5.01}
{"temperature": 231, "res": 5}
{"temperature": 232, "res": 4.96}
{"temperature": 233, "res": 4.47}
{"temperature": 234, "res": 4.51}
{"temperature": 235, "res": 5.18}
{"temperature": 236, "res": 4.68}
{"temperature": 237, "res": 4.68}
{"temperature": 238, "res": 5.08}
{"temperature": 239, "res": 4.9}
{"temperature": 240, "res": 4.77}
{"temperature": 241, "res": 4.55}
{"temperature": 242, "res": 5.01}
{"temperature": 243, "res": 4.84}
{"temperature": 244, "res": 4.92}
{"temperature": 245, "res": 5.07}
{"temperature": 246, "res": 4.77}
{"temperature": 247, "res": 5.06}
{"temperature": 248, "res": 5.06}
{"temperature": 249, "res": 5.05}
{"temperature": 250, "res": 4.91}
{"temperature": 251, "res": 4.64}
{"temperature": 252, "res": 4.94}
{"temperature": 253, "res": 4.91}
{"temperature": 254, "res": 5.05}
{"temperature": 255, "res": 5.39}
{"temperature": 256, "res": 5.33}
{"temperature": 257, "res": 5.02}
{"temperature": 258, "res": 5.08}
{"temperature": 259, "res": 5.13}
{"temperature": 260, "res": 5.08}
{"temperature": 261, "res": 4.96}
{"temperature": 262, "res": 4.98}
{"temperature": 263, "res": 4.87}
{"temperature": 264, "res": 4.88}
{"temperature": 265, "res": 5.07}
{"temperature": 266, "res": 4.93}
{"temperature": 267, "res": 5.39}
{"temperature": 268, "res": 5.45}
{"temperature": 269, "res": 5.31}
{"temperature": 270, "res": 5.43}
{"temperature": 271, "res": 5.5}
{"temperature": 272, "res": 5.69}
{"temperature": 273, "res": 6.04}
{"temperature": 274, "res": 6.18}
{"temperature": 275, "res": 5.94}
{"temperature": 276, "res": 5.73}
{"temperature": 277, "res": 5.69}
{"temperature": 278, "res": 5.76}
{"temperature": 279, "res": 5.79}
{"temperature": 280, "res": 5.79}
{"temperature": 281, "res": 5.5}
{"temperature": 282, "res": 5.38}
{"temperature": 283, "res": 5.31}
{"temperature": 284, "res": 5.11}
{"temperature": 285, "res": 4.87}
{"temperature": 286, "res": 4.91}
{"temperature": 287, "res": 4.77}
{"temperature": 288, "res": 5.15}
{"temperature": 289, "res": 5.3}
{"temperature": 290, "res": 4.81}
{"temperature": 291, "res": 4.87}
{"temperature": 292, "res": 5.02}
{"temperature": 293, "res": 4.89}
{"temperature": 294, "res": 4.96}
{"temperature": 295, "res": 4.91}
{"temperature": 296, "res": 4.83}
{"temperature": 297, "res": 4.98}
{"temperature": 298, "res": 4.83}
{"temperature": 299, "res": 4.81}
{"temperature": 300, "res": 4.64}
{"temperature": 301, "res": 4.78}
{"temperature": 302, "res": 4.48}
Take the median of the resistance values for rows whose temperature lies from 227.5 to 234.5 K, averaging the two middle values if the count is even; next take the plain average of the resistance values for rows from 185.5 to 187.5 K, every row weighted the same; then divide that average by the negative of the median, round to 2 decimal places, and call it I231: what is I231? -0.90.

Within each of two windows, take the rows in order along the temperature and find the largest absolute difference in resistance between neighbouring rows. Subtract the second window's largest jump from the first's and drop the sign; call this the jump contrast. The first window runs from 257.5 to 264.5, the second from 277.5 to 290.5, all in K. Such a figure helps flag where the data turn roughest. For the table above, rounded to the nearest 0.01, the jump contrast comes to 0.37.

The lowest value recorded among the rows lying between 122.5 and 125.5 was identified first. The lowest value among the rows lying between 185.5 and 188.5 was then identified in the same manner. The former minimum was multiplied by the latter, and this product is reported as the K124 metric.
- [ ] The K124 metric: 19.3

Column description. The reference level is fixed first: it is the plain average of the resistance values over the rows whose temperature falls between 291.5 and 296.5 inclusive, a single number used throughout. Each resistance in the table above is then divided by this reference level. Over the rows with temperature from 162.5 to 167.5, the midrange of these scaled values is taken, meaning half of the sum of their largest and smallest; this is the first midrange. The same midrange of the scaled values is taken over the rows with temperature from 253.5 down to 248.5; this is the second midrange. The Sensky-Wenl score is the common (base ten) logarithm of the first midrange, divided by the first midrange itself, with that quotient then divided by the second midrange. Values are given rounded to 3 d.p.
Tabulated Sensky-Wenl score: -0.043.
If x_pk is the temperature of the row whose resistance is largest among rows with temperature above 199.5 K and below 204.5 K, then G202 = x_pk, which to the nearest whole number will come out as 201 K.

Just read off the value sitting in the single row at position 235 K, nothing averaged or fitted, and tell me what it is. 5.18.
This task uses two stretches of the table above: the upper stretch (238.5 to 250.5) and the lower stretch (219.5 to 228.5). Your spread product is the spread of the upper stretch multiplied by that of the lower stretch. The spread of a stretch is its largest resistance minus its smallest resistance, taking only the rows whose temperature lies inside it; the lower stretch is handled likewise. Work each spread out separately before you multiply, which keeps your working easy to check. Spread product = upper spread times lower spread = 0.24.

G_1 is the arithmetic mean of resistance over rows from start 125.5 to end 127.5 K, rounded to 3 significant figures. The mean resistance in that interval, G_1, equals 4.40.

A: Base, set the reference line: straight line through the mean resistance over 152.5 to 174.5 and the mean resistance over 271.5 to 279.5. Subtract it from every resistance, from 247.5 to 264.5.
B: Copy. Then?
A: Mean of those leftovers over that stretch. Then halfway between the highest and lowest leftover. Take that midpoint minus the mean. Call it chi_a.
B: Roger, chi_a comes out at 0.031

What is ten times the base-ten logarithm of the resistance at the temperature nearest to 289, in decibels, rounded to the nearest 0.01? 7.24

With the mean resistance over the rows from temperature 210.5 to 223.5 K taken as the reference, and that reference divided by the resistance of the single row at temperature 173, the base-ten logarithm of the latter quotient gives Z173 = 0.045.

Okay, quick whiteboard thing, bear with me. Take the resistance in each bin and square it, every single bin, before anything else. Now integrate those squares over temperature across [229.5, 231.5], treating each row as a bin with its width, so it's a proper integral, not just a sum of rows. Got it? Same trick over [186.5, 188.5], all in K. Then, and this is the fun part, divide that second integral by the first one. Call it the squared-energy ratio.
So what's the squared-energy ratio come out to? 0.88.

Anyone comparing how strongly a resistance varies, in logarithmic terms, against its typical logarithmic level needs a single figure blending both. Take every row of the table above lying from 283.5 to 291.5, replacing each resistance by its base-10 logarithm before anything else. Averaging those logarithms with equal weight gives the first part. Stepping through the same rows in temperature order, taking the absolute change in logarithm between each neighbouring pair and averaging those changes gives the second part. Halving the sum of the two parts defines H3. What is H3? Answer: 0.358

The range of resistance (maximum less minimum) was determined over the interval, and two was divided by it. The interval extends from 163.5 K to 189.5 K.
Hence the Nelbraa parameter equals 2.9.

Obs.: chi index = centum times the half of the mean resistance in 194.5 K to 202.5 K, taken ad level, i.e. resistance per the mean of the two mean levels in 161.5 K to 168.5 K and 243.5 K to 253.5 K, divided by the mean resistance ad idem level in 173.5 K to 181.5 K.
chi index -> 51.0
